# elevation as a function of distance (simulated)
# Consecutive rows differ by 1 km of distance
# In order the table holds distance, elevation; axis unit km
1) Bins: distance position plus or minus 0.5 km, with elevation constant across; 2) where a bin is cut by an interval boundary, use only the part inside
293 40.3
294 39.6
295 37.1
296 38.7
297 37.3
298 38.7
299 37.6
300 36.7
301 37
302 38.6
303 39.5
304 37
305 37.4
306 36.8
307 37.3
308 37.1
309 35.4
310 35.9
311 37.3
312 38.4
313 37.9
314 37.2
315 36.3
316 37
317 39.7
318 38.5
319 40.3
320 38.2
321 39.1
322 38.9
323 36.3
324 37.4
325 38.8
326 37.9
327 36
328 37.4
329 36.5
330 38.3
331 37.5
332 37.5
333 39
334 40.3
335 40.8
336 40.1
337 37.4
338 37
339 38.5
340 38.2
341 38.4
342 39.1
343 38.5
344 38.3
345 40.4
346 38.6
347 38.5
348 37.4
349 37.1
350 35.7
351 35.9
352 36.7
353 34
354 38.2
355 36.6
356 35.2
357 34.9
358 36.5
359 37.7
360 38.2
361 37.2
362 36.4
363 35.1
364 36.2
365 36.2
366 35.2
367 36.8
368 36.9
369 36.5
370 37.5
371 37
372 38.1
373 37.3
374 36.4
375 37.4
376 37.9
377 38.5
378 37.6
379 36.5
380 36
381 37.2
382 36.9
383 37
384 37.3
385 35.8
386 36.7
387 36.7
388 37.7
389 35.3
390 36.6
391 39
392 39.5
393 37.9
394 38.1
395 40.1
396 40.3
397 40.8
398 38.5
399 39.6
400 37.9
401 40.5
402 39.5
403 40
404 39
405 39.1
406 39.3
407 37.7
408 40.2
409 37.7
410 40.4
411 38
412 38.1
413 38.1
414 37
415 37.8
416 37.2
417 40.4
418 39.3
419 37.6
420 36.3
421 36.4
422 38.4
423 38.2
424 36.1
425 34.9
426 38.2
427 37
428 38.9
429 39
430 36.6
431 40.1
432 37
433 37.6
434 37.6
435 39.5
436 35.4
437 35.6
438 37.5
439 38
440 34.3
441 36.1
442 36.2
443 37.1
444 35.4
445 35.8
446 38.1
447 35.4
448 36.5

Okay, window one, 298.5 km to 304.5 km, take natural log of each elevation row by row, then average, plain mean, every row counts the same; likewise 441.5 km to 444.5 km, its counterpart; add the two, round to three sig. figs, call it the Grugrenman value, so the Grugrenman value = 7.22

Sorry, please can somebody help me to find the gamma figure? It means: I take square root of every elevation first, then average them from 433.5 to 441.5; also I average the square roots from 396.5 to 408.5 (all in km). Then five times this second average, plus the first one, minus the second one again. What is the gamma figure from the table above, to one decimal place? 31.1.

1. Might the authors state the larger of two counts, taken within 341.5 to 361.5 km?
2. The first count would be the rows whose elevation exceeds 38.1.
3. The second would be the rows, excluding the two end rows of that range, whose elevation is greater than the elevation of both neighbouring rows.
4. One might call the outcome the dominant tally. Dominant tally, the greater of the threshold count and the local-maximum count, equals 8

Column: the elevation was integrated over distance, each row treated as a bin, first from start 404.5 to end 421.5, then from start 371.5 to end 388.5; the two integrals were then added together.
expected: 1282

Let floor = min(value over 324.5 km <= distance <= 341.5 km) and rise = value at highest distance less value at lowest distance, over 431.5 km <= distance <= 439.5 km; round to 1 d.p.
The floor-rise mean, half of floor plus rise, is 18.5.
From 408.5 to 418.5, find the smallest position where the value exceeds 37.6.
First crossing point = 409 km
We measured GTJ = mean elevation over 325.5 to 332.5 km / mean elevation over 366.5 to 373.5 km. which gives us 1.00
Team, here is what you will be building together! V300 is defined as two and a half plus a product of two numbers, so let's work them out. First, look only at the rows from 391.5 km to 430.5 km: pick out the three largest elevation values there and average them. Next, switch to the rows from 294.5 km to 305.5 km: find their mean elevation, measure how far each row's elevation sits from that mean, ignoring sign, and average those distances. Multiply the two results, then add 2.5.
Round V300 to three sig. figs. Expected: 34.8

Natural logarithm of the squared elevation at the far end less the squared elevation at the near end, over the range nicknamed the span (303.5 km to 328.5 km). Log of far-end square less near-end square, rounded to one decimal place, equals 3.4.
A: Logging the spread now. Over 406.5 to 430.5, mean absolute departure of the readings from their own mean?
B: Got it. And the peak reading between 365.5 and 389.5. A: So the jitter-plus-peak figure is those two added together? 39.5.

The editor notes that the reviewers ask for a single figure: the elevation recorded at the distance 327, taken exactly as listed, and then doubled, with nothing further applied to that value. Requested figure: 72.0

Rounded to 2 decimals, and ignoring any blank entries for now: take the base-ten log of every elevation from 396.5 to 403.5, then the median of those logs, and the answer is 1.60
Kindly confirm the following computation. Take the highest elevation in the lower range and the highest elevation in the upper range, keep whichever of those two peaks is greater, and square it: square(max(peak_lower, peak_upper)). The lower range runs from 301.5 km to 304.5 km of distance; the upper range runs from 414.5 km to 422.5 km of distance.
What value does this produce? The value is 1632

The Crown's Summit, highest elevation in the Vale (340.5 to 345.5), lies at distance 345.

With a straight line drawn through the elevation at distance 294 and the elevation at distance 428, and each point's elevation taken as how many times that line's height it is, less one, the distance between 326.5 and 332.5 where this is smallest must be 327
